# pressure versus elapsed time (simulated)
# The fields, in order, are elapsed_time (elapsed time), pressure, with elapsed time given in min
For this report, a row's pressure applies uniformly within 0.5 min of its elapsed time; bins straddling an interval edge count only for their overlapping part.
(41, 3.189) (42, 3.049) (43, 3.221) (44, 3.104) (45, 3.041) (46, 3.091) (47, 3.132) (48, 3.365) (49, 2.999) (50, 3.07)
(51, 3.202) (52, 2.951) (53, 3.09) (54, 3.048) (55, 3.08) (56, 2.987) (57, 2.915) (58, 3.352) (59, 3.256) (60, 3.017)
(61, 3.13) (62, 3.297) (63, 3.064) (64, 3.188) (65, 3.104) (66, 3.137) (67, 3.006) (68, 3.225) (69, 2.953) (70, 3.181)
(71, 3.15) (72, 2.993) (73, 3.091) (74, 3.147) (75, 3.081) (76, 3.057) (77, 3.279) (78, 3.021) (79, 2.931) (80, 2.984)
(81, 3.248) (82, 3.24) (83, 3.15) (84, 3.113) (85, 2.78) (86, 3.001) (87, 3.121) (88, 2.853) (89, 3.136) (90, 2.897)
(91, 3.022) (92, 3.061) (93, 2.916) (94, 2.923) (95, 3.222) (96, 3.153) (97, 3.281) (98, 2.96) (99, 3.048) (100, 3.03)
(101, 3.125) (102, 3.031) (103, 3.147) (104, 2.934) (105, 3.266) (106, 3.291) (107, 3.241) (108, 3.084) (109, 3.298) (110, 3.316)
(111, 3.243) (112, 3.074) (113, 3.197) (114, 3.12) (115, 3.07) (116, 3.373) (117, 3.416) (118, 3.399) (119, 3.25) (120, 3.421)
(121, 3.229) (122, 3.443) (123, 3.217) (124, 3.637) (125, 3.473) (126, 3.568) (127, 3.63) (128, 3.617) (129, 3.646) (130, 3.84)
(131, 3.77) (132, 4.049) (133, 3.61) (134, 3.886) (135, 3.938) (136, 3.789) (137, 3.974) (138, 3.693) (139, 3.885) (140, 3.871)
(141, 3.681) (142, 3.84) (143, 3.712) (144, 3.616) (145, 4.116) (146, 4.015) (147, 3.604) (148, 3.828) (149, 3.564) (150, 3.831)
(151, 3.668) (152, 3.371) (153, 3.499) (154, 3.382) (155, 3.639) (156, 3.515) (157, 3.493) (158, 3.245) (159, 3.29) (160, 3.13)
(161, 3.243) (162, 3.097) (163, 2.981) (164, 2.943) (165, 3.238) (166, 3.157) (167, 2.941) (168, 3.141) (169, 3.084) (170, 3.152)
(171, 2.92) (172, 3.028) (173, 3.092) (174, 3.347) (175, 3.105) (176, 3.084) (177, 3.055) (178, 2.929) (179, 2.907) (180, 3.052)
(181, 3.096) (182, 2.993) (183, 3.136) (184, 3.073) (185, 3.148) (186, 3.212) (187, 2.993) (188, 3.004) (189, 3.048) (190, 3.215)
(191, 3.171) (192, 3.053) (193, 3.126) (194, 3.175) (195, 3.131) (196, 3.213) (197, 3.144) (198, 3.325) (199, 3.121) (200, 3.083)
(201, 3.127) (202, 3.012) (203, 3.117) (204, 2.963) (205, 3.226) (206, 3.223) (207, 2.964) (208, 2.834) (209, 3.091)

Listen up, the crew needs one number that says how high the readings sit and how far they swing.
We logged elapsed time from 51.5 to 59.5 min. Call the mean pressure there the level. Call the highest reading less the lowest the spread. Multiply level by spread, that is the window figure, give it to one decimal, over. 1.3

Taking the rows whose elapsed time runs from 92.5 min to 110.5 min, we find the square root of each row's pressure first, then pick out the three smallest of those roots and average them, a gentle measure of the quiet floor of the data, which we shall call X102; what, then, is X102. 1.71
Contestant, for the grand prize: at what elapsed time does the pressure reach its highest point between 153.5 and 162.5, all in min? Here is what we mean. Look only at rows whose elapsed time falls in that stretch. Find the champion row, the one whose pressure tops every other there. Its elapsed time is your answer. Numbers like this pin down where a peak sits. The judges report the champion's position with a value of 155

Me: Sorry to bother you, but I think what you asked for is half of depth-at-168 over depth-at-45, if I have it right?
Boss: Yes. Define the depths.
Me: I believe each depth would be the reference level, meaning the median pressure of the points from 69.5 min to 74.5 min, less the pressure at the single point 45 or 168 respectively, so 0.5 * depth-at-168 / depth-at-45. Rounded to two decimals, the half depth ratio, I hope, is 0.03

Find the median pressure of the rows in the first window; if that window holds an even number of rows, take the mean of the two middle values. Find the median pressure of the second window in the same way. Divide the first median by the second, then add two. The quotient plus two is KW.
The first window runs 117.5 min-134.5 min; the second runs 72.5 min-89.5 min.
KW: 3.17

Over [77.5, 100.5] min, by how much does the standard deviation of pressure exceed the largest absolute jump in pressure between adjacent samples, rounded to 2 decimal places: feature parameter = -0.20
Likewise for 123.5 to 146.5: -0.33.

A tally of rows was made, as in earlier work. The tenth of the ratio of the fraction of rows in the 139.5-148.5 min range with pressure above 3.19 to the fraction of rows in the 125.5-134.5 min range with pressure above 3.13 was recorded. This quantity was 0.10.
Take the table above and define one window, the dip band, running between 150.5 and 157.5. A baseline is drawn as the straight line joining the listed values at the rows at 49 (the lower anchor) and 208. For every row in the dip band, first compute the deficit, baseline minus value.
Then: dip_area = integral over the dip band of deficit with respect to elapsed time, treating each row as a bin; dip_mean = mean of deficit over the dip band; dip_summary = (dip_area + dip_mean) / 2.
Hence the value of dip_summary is -2.5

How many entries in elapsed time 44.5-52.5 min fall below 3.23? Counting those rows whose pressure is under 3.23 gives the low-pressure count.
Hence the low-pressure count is 7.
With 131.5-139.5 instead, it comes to 0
